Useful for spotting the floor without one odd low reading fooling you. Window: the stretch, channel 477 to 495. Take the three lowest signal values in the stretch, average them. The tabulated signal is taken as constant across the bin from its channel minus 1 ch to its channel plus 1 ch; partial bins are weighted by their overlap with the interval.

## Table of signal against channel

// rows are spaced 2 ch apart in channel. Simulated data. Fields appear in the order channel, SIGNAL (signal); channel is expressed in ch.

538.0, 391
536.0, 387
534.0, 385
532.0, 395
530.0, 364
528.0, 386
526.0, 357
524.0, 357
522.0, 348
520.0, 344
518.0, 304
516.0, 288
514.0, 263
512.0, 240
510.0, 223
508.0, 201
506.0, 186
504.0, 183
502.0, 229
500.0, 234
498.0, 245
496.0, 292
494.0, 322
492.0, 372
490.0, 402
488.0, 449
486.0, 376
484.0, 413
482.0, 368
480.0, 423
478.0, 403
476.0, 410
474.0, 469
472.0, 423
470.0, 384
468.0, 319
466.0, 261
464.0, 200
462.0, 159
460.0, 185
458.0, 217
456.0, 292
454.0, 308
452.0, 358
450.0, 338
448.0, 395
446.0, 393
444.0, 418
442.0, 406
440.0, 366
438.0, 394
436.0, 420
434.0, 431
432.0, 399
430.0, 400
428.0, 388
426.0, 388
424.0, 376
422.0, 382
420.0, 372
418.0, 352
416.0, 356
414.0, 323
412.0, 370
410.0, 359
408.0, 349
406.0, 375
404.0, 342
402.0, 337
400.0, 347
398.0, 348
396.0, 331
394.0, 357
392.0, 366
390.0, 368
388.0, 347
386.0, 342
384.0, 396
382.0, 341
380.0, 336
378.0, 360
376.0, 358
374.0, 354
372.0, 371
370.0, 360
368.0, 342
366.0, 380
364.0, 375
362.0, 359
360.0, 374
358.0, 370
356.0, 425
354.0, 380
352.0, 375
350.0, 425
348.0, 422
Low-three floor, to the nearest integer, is 354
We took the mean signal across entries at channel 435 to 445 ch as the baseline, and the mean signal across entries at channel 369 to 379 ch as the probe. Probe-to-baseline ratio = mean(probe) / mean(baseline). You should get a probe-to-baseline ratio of 0.90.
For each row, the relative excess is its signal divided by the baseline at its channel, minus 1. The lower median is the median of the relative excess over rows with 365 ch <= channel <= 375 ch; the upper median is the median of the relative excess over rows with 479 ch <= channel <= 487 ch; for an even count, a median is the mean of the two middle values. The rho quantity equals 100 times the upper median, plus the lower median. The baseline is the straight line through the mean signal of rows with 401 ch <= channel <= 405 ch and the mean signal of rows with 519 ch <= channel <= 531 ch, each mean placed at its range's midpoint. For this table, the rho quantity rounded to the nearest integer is 12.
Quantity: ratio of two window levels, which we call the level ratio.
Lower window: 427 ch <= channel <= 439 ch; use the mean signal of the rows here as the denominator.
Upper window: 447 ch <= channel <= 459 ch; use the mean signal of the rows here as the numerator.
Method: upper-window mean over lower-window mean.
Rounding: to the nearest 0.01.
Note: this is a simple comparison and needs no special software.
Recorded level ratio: 0.78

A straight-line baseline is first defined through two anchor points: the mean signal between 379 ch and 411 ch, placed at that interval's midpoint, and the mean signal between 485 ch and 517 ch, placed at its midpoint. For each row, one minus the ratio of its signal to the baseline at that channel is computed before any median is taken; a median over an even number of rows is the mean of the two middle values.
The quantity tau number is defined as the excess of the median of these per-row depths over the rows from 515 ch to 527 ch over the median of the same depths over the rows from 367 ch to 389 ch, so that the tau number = -0.32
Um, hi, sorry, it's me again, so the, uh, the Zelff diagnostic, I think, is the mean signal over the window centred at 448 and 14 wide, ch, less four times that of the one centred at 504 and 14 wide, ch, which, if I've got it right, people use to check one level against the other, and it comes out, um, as -484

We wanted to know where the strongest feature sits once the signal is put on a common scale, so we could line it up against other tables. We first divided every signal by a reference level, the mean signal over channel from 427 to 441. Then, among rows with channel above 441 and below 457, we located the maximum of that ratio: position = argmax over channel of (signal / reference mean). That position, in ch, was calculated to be 444.0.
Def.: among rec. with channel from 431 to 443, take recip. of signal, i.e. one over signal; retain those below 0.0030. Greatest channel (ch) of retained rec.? 442.0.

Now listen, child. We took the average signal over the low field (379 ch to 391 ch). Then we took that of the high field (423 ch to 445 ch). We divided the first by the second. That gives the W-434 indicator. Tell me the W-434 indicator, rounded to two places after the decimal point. 0.89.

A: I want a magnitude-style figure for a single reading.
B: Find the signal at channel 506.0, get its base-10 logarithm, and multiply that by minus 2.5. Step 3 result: -5.67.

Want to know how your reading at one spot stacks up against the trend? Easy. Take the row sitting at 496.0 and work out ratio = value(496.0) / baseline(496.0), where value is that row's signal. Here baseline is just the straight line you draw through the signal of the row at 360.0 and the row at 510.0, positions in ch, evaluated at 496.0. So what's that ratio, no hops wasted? 1.23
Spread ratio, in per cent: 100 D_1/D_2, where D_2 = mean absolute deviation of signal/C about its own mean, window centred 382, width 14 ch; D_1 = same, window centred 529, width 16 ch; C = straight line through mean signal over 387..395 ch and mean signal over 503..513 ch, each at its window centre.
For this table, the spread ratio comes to 406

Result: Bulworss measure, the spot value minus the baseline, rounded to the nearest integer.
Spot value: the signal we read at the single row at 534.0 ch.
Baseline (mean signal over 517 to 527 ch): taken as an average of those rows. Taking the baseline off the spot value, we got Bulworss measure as 43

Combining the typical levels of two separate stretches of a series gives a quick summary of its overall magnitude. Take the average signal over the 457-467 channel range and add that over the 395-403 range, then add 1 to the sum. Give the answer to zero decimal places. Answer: 546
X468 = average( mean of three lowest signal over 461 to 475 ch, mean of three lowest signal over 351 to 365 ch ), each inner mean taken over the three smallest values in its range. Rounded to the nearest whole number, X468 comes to 287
